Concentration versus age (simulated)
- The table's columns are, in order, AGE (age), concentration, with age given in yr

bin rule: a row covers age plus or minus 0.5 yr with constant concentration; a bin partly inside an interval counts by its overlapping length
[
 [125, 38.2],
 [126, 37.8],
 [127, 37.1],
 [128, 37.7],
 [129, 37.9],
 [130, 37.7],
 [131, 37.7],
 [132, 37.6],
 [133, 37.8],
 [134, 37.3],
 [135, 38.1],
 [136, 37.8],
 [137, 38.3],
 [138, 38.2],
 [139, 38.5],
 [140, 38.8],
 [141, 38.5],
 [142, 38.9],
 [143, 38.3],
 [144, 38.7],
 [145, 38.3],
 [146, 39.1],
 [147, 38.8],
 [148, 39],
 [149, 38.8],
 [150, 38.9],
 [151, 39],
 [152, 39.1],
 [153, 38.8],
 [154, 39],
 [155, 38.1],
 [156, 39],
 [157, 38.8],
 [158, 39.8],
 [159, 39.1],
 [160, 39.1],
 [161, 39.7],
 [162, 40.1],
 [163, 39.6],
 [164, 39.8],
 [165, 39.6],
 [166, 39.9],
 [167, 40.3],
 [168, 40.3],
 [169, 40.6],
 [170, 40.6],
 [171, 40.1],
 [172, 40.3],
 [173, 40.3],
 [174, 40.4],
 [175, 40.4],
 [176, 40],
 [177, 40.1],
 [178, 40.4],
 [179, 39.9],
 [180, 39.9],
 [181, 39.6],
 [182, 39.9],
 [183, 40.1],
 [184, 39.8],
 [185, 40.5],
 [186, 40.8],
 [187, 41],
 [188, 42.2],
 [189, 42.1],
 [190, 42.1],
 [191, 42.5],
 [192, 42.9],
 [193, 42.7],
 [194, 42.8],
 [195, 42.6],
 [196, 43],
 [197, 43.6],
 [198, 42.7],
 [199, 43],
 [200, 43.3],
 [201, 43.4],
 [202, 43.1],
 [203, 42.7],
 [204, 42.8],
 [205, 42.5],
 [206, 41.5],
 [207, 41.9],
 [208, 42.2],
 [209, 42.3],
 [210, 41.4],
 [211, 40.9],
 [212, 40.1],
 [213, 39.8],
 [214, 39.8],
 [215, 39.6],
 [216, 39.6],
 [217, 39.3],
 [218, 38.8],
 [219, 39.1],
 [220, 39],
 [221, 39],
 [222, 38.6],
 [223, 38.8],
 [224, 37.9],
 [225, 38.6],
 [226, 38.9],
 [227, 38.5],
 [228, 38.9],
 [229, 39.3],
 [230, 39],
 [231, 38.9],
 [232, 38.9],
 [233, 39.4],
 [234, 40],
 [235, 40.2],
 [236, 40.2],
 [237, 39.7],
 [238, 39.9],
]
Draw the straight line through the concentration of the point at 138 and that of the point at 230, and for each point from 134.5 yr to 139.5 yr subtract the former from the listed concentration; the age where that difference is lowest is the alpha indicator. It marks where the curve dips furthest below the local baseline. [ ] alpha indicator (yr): 136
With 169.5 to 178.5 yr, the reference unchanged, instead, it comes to 176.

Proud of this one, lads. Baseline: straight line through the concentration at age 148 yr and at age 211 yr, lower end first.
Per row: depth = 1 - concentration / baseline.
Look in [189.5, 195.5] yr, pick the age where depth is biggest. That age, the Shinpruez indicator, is 190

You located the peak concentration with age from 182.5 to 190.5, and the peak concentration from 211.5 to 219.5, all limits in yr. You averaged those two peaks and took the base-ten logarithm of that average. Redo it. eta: 1.61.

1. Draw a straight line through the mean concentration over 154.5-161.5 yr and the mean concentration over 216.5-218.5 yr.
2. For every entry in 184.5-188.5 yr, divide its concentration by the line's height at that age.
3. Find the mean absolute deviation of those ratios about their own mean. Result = 0.0138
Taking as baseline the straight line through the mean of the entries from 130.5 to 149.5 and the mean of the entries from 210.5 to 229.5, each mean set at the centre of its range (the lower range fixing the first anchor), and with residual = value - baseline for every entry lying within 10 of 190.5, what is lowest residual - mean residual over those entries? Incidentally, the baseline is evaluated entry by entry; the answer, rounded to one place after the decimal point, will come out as -2.2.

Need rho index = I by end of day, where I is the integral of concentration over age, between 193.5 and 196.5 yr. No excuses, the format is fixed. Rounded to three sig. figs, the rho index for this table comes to 128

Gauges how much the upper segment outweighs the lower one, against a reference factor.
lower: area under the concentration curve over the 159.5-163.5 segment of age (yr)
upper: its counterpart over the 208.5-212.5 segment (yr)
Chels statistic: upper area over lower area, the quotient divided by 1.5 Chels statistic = 0.693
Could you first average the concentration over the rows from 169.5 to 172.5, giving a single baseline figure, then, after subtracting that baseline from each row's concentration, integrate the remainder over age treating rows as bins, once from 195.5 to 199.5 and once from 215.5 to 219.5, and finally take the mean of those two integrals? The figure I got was 3.2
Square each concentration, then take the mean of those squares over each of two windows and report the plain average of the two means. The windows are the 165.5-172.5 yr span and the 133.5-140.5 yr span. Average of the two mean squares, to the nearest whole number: 1540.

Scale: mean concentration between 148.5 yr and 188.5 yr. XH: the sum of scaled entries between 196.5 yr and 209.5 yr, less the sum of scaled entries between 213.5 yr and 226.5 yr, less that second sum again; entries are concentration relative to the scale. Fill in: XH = -11.5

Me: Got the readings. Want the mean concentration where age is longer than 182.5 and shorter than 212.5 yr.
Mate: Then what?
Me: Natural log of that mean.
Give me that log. 3.74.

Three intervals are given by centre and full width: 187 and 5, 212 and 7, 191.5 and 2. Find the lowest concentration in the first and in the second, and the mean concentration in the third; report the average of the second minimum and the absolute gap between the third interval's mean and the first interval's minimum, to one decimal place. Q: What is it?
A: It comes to 20.9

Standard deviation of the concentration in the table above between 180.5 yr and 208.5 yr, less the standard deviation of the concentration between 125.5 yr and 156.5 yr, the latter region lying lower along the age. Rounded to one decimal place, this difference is 0.6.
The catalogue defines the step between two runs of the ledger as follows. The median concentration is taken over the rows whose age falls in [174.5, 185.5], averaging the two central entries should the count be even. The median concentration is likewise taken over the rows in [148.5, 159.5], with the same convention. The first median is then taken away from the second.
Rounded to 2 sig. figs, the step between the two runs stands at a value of -1.0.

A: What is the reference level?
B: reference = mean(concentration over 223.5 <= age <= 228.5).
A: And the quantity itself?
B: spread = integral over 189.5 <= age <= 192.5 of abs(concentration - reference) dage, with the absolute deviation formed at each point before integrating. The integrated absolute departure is 12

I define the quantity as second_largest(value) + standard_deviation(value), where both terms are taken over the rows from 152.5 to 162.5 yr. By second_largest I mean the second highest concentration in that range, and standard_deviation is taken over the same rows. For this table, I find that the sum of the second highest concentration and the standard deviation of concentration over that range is 40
